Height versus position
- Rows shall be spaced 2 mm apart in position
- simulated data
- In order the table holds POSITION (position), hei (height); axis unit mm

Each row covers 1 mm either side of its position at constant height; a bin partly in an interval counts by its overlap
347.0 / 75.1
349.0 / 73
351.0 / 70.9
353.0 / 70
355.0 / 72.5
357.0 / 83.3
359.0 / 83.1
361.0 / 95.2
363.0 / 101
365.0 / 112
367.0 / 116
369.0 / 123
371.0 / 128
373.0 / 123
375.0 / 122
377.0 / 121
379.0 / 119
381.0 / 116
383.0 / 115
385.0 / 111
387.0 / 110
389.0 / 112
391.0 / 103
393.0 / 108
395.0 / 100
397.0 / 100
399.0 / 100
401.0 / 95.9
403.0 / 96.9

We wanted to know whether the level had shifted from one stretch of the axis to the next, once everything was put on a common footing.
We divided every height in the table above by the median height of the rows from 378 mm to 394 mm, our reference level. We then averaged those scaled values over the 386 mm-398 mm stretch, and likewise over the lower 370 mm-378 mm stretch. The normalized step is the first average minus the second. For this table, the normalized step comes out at -0.16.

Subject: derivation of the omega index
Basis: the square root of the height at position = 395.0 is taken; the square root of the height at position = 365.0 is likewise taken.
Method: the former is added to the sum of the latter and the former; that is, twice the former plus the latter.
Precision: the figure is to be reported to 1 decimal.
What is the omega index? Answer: 30.6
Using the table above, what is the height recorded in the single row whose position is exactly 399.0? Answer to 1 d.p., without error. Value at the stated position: 100.0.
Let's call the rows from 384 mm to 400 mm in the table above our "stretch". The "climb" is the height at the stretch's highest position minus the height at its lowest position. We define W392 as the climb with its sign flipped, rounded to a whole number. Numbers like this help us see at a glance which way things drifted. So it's 11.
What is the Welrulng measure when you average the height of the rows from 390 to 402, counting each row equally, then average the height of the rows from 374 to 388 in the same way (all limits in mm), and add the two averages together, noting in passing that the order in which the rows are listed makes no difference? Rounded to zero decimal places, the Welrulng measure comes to 217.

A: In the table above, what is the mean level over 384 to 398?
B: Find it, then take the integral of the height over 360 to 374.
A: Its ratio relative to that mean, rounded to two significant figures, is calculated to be 15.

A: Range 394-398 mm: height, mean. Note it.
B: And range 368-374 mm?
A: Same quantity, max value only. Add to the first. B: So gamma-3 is 228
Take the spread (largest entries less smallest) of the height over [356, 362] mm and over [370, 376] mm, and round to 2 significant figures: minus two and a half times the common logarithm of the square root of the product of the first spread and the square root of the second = -1.8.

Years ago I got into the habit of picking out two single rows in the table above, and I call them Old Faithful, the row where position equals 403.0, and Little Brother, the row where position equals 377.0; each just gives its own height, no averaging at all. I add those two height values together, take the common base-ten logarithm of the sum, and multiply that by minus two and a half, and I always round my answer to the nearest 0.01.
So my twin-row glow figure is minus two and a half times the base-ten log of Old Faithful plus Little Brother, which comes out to -5.85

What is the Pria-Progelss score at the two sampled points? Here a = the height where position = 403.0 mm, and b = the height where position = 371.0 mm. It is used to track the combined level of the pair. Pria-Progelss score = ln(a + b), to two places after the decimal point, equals 5.42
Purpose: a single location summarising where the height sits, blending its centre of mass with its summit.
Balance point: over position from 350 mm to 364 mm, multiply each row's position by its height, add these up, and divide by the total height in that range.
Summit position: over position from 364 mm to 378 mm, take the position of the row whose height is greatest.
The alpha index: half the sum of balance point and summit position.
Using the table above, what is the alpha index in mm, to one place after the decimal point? 364.3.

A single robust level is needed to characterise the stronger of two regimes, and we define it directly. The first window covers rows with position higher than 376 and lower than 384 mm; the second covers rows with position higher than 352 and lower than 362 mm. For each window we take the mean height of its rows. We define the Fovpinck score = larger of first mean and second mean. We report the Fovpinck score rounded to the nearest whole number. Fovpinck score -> 118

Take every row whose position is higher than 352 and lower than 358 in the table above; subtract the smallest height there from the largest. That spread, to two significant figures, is 13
